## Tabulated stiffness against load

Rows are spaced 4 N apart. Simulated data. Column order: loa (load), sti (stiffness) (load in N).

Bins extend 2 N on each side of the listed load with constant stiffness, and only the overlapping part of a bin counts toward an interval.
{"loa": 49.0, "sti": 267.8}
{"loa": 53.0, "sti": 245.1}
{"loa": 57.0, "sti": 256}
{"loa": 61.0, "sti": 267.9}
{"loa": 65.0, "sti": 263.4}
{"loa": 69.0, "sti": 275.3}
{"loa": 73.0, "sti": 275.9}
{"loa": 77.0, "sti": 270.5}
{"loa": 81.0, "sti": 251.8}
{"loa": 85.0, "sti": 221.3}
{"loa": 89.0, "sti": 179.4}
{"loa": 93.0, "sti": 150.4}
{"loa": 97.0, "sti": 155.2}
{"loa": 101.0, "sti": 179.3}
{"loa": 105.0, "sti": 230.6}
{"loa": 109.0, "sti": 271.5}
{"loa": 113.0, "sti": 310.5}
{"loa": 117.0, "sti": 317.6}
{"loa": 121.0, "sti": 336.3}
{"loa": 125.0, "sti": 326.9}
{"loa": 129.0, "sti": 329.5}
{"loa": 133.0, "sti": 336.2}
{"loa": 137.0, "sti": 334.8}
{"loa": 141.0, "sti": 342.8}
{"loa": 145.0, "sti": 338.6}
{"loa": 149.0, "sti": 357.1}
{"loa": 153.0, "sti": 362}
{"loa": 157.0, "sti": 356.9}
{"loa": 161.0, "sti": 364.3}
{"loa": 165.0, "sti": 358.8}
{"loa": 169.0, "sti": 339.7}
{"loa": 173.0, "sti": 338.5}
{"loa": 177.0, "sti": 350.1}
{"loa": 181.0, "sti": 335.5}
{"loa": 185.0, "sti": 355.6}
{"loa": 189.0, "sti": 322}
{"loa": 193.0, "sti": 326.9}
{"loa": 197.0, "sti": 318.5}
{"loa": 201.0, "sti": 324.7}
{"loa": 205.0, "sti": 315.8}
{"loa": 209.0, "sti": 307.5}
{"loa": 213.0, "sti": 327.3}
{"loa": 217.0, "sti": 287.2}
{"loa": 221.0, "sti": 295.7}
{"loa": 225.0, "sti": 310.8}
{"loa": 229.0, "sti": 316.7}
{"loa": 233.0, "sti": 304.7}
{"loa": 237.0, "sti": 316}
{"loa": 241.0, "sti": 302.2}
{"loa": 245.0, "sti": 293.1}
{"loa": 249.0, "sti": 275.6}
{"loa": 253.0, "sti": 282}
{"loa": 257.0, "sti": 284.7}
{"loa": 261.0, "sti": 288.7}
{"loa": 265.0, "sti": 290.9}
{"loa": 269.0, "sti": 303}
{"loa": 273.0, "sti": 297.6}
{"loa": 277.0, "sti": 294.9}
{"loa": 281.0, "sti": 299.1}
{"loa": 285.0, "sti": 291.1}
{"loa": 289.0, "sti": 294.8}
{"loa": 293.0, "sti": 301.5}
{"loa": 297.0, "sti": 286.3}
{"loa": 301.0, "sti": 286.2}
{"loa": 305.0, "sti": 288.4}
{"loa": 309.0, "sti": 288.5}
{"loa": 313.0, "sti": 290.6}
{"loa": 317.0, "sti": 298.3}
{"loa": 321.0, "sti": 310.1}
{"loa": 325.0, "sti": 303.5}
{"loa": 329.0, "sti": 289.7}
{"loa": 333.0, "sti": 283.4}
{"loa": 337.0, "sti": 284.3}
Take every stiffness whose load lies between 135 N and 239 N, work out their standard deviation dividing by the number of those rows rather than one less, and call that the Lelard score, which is 21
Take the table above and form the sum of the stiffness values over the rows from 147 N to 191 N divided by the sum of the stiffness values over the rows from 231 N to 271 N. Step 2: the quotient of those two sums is 1.3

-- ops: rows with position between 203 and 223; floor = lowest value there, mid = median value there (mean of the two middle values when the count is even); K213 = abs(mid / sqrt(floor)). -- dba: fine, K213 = 18.1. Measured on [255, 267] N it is 17.1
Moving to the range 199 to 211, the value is 18.0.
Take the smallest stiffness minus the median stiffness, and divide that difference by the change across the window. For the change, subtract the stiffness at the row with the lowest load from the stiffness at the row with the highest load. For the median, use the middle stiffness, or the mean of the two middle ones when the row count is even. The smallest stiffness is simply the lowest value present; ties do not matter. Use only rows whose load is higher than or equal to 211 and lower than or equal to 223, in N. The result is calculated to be 0.3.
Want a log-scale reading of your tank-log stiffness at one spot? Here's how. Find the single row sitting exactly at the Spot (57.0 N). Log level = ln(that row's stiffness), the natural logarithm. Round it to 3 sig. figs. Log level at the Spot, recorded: 5.55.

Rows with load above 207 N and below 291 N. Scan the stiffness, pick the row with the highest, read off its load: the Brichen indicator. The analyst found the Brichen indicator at 213.0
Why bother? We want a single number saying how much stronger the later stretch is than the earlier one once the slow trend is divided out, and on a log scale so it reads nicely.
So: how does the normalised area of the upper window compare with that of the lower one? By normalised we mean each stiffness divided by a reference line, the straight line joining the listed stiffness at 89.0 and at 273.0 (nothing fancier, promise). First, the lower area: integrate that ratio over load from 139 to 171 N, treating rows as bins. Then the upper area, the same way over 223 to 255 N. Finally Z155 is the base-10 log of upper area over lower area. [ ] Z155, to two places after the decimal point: -0.16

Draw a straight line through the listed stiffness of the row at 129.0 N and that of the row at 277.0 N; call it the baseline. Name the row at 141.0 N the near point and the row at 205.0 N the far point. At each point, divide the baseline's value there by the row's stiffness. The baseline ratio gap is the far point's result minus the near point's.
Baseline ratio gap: 0.034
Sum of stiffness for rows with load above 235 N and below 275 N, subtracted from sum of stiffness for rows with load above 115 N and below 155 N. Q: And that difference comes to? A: 448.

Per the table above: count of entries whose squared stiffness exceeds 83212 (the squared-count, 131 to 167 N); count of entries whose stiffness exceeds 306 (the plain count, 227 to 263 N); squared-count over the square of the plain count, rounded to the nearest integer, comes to 2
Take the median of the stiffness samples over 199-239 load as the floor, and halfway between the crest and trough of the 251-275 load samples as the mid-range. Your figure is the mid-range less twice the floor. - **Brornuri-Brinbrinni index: -334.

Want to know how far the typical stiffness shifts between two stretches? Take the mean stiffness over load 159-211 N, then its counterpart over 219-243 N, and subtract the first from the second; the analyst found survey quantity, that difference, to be -28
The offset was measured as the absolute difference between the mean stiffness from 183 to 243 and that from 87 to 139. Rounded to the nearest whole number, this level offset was 49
